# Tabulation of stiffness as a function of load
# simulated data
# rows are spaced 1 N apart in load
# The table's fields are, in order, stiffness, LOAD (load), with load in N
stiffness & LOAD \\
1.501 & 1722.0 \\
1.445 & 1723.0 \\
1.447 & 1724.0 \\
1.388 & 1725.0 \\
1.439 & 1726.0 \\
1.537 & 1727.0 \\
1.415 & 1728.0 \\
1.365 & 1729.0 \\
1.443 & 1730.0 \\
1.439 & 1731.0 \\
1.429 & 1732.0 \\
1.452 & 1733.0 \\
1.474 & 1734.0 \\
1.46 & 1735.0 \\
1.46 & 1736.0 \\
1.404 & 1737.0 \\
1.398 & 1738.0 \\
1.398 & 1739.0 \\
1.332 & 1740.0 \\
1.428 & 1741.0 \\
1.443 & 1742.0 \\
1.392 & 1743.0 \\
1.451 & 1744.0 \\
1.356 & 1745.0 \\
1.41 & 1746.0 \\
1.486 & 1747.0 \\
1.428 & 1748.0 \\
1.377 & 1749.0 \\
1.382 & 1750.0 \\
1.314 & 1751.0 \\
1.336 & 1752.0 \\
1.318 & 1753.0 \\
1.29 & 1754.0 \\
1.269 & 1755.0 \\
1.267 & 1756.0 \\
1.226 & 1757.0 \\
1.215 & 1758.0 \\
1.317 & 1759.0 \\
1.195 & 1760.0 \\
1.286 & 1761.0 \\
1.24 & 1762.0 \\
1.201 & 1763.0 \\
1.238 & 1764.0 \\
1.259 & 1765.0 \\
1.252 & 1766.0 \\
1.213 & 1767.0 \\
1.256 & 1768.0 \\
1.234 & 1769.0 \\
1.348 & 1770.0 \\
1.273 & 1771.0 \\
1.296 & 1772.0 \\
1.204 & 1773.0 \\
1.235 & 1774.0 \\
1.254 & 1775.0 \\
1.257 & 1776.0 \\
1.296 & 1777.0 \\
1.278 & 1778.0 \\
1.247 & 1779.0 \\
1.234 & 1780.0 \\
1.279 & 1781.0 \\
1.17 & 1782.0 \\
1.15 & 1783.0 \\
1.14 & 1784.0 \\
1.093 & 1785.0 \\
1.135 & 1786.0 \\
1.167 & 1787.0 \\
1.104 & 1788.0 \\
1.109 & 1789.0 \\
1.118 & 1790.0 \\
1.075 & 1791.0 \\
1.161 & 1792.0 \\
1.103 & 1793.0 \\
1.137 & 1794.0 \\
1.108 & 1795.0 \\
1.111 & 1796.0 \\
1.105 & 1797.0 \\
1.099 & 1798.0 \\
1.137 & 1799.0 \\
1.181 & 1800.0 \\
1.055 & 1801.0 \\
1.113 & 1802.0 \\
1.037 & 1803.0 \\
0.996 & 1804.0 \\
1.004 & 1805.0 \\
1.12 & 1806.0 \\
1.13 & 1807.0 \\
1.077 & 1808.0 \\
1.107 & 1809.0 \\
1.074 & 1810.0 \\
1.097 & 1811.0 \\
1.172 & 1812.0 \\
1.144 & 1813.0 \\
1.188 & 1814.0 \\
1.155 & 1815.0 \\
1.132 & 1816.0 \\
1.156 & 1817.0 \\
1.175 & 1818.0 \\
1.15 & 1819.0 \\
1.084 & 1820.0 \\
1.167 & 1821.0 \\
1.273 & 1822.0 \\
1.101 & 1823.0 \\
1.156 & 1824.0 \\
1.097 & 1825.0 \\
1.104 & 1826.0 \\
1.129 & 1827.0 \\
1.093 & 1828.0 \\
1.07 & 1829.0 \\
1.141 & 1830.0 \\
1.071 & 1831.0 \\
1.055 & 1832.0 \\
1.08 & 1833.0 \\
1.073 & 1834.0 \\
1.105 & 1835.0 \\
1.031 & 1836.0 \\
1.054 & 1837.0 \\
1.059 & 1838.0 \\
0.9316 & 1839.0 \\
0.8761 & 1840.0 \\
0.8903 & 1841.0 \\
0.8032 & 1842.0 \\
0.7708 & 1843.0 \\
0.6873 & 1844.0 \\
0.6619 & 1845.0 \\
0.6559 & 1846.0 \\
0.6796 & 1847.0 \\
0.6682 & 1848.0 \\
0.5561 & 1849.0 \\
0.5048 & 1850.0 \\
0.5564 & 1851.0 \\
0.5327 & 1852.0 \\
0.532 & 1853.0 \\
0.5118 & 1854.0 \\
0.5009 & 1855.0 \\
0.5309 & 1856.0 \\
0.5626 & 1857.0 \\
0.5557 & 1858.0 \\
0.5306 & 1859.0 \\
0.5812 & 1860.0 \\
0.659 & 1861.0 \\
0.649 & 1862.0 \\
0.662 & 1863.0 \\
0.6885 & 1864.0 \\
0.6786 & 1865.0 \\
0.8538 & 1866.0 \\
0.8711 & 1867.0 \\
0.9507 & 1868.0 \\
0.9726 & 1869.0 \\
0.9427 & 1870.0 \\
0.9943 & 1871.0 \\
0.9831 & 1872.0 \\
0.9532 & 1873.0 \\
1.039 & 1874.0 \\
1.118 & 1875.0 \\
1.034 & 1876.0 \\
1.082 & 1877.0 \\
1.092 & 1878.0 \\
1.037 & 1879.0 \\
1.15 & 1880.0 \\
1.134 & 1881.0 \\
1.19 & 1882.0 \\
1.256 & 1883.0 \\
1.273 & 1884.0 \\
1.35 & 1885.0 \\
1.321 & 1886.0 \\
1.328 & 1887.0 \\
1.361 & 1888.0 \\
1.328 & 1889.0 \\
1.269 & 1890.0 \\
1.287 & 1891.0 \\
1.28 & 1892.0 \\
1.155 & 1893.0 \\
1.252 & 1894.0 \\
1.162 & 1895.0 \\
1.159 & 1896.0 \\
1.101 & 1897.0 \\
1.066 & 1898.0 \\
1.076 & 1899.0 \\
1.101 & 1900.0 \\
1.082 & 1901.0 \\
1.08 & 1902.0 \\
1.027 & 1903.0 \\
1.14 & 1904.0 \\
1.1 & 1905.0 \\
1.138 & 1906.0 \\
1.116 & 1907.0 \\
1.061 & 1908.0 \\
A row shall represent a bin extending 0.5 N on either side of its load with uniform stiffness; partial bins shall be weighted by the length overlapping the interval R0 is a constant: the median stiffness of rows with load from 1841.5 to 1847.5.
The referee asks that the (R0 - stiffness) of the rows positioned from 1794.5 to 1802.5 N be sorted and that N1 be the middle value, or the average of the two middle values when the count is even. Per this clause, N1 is -0.4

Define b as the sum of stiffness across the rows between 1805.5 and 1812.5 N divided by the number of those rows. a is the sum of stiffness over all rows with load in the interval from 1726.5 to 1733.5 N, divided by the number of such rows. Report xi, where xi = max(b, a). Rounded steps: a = 1.44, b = 1.11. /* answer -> 1.44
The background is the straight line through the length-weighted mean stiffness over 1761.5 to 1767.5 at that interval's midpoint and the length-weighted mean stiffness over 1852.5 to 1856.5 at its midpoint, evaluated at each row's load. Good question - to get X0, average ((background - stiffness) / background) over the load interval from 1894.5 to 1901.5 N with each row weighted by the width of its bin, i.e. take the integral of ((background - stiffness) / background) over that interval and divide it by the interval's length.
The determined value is -5.4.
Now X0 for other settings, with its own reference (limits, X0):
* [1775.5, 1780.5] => -0.1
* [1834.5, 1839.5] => -0.6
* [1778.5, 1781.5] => -0.1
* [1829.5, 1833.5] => -0.5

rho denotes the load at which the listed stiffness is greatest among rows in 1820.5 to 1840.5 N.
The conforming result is 1822.0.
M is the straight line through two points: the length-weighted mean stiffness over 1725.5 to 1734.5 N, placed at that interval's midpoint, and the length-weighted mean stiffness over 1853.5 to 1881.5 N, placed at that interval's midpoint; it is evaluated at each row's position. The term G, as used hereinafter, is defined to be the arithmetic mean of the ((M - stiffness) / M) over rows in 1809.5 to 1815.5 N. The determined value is -0.06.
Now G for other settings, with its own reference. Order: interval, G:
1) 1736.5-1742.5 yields 0.00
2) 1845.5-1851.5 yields 0.34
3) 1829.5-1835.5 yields -0.10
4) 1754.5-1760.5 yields 0.06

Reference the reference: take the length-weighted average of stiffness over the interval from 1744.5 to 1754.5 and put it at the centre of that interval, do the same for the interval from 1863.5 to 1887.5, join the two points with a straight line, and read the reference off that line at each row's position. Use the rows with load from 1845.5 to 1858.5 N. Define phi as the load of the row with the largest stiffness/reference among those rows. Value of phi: 1847.0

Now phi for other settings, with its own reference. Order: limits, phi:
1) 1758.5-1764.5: 1759.0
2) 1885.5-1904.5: 1888.0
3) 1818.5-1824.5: 1822.0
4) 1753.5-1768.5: 1759.0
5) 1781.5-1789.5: 1787.0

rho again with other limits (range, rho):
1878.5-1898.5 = 1888.0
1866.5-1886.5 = 1885.0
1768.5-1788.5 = 1770.0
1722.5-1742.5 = 1727.0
